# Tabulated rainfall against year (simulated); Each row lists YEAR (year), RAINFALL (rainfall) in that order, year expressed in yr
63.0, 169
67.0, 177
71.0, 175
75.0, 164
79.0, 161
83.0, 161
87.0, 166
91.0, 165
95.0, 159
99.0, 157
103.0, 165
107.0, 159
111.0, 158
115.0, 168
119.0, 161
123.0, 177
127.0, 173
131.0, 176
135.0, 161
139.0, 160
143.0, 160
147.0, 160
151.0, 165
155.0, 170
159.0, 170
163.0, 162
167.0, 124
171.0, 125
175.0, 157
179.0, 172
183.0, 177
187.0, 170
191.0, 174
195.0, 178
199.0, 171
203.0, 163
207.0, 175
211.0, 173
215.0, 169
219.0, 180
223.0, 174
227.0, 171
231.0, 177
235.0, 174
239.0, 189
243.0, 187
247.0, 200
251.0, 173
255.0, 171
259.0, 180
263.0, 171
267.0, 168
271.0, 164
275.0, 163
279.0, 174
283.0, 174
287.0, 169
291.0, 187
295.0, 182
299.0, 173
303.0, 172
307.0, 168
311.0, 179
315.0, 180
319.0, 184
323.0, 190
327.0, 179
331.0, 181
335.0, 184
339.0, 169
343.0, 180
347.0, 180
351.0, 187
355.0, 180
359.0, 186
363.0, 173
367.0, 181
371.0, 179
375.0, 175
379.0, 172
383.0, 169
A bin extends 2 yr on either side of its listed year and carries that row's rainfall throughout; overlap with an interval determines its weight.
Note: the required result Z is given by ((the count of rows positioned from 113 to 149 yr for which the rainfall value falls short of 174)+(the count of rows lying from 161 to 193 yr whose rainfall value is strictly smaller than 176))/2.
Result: 7.0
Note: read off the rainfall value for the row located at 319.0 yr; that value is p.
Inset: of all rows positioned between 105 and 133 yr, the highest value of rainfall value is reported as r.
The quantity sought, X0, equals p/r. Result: 1.04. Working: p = 184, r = 177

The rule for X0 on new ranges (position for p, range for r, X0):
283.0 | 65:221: 0.97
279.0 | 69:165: 0.98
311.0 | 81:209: 1.01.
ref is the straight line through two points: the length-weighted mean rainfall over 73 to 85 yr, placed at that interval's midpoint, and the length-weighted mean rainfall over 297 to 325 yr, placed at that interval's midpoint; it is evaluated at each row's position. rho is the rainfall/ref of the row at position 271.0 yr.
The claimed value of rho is 0.936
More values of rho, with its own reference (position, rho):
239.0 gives 1.092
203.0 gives 0.956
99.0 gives 0.961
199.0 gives 1.004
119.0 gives 0.977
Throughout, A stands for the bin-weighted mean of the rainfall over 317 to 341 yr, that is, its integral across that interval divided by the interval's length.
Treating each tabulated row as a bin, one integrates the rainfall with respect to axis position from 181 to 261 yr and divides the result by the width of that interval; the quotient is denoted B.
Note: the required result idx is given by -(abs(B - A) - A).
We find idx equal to 176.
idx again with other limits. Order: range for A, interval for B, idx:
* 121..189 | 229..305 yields 148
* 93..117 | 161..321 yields 150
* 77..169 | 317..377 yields 145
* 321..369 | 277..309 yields 175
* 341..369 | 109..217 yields 165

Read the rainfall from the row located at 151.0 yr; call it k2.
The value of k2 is 165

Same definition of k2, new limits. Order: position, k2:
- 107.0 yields 159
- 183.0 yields 177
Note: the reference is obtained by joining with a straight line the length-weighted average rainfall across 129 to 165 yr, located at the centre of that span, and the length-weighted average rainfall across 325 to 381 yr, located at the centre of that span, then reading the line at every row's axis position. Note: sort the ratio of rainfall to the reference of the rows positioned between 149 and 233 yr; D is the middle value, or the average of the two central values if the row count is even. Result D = 1.02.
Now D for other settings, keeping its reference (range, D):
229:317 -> 1.00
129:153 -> 0.98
